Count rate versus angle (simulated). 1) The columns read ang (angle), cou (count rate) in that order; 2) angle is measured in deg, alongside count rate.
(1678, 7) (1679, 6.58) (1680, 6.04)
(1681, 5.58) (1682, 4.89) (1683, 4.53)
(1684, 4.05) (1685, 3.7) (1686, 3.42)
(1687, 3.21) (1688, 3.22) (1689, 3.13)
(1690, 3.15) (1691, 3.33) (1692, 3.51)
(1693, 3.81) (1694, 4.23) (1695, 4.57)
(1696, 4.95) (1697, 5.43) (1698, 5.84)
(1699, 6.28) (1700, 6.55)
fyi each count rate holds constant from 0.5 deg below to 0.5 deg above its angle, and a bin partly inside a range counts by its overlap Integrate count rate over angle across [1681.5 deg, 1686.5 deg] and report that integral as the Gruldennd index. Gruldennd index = 21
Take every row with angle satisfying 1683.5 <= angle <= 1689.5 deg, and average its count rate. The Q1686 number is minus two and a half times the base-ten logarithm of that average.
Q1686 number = -1.3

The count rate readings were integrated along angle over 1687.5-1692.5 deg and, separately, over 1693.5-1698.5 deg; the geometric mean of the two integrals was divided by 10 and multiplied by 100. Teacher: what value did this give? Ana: 202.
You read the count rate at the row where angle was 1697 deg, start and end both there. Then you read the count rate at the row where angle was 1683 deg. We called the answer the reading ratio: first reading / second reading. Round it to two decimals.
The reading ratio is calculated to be 1.20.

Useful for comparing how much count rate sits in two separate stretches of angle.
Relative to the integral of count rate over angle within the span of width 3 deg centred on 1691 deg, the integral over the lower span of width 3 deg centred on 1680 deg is 1.8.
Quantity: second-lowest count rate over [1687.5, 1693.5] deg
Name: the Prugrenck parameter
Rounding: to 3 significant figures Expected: 3.15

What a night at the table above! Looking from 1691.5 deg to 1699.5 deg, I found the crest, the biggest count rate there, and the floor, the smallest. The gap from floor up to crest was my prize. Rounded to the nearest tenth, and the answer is 2.8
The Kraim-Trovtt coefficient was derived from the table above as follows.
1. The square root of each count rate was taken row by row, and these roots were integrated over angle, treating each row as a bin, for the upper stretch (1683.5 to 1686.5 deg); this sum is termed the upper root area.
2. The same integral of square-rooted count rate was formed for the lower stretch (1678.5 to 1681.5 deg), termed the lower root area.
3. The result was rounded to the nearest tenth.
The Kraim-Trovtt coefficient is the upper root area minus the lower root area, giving -1.6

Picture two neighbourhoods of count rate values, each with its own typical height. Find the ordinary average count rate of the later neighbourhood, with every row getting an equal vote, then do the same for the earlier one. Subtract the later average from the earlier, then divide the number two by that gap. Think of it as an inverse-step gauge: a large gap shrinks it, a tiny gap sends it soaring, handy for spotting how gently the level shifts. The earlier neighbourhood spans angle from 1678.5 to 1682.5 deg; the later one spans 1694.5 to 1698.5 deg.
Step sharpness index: 3.5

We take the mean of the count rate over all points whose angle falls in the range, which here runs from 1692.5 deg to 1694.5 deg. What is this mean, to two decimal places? 4.02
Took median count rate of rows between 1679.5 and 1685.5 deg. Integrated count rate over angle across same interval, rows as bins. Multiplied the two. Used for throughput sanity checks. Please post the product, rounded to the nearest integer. 136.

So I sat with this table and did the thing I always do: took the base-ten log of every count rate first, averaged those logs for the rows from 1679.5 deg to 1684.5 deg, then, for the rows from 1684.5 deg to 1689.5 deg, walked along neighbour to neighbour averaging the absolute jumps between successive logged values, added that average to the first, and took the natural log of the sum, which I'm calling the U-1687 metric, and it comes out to -0.34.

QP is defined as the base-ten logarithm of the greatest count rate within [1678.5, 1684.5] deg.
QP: 0.82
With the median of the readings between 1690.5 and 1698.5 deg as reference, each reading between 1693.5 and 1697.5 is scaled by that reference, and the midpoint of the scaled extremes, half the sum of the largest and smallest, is 1.1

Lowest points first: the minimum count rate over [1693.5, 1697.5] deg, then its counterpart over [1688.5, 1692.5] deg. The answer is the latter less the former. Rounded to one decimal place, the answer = -1.1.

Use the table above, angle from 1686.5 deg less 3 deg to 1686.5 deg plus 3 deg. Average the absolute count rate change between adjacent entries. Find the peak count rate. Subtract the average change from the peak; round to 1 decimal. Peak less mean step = 3.9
